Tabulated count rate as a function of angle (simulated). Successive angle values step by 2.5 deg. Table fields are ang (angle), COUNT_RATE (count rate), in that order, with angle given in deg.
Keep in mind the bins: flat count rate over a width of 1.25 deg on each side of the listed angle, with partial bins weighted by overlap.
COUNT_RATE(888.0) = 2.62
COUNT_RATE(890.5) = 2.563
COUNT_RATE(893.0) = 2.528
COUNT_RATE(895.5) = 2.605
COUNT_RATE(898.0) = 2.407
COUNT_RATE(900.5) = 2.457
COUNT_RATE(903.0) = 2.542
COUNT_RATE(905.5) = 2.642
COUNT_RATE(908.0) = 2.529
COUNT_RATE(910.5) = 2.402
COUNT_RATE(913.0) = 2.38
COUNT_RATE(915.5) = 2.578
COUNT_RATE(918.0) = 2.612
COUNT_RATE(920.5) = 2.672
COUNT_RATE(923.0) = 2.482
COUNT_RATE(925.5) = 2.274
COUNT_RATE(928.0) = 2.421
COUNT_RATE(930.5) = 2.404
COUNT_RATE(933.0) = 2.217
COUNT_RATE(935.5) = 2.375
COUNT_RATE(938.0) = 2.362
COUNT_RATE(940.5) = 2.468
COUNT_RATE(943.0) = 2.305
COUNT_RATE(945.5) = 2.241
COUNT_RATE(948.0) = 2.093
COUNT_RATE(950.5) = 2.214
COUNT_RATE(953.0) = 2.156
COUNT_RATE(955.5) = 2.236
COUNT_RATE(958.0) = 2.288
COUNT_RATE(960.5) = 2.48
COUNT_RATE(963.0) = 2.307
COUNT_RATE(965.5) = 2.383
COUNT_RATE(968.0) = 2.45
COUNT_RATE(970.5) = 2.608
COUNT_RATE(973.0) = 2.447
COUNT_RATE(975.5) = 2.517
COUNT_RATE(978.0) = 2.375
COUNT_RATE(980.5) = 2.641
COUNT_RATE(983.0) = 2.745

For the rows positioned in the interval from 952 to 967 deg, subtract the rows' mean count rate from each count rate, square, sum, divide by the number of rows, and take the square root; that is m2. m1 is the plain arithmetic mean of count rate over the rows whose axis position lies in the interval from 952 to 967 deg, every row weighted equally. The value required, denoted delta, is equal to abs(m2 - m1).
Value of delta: 2.21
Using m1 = 2.31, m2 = 0.103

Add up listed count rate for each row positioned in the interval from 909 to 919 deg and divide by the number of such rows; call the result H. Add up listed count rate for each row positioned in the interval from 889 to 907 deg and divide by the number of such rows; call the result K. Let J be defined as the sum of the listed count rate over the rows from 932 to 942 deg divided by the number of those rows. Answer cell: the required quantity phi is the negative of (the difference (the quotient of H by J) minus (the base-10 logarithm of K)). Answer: -0.65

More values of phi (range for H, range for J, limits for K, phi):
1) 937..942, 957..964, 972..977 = -0.63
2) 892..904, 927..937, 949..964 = -0.71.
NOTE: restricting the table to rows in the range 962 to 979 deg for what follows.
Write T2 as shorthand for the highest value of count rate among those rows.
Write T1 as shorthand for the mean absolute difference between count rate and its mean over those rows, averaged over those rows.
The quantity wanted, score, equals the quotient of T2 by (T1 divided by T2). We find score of 92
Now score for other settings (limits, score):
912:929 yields 63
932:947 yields 83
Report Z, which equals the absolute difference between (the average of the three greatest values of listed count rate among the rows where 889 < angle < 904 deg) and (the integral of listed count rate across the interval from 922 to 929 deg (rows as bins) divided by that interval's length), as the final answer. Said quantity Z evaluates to 0.18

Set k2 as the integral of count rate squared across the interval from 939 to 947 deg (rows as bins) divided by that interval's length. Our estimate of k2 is 5.4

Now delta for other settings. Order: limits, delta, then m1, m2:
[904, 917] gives 2.41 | 2.51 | 0.101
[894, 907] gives 2.44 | 2.53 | 0.088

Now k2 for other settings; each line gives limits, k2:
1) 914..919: 6.7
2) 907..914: 5.9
